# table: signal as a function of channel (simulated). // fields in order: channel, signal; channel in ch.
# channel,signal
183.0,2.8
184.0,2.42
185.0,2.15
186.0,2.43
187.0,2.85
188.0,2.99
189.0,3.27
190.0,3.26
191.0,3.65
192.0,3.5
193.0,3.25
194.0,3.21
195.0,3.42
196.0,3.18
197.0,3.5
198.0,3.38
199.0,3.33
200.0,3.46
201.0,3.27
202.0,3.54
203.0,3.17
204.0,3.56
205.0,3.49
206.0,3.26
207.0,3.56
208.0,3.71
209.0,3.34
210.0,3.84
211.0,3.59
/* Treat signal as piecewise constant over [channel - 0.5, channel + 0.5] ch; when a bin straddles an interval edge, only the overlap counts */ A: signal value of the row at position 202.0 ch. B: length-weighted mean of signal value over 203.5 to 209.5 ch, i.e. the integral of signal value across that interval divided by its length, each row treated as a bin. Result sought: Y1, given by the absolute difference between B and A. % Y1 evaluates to 0.1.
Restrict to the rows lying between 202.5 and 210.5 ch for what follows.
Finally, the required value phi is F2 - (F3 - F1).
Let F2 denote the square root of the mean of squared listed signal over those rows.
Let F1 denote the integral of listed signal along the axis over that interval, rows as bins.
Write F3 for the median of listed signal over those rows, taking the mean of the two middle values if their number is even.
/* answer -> 28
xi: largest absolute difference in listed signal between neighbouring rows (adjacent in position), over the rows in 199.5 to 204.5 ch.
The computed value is 0.390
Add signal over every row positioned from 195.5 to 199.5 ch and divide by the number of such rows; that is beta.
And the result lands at 3.35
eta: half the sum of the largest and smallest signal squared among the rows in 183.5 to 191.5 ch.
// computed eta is 9.0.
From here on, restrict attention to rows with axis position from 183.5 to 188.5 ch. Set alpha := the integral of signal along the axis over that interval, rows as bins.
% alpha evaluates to 12.8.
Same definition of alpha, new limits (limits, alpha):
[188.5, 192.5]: 13.7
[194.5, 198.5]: 13.5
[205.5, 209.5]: 13.9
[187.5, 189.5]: 6.3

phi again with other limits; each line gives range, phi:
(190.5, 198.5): 27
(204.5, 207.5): 10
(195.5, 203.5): 27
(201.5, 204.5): 10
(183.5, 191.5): 23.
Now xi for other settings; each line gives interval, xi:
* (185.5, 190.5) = 0.420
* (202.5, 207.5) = 0.390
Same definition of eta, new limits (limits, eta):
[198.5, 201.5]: 11.3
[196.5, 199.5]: 11.7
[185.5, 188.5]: 7.4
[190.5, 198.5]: 11.7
